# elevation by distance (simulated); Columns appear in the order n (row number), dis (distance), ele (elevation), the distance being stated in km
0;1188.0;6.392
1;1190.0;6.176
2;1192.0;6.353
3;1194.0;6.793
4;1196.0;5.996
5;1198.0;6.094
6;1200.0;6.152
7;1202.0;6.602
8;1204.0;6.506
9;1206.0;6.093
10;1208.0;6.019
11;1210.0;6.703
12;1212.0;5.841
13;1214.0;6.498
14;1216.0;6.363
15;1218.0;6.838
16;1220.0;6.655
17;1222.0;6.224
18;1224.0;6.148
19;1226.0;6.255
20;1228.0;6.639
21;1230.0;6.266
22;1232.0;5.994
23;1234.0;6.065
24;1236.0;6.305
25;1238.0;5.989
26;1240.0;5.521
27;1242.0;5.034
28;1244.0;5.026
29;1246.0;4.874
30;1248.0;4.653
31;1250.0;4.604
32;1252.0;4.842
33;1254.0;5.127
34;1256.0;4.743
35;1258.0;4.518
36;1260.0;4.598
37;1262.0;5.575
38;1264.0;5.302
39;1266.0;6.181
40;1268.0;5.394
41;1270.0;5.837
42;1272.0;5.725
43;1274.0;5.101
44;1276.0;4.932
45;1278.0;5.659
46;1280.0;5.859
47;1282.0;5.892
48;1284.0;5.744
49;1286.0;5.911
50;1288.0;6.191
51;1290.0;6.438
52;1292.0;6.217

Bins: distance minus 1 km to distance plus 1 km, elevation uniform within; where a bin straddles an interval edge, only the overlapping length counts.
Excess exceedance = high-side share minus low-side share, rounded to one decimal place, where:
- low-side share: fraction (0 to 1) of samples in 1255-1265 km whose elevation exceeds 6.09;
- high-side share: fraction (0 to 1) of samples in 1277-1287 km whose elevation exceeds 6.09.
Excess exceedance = 0.0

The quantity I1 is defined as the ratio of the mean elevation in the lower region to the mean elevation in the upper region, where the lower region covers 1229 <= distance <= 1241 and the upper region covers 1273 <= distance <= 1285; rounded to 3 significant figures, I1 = 1.09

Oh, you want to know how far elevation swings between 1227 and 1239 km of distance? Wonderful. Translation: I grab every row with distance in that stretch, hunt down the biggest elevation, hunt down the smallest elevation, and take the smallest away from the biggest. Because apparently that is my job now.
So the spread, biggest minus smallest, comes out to 0.65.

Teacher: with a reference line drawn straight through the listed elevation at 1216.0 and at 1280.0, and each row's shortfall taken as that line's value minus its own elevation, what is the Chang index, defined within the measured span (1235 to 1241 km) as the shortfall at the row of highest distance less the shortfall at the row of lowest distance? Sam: 0.8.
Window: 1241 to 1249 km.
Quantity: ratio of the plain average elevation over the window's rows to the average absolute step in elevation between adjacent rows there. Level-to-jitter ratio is 39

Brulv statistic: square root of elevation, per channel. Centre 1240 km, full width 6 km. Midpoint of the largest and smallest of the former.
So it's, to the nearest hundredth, 2.35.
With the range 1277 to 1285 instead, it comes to 2.40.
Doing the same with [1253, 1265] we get 2.24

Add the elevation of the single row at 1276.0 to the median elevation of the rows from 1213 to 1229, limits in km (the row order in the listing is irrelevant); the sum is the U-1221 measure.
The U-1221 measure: 11.4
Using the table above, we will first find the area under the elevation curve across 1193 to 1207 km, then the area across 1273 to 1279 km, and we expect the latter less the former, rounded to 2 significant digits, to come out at -57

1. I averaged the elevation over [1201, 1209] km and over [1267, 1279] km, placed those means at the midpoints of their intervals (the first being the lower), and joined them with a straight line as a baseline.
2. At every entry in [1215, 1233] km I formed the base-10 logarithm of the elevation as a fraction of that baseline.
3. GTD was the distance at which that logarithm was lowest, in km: 1232.0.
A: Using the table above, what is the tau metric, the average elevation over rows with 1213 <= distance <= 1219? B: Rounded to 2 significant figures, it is 6.6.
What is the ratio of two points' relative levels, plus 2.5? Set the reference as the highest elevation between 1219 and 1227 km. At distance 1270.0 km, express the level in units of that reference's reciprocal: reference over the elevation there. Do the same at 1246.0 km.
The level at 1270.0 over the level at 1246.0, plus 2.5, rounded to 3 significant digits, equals 3.34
